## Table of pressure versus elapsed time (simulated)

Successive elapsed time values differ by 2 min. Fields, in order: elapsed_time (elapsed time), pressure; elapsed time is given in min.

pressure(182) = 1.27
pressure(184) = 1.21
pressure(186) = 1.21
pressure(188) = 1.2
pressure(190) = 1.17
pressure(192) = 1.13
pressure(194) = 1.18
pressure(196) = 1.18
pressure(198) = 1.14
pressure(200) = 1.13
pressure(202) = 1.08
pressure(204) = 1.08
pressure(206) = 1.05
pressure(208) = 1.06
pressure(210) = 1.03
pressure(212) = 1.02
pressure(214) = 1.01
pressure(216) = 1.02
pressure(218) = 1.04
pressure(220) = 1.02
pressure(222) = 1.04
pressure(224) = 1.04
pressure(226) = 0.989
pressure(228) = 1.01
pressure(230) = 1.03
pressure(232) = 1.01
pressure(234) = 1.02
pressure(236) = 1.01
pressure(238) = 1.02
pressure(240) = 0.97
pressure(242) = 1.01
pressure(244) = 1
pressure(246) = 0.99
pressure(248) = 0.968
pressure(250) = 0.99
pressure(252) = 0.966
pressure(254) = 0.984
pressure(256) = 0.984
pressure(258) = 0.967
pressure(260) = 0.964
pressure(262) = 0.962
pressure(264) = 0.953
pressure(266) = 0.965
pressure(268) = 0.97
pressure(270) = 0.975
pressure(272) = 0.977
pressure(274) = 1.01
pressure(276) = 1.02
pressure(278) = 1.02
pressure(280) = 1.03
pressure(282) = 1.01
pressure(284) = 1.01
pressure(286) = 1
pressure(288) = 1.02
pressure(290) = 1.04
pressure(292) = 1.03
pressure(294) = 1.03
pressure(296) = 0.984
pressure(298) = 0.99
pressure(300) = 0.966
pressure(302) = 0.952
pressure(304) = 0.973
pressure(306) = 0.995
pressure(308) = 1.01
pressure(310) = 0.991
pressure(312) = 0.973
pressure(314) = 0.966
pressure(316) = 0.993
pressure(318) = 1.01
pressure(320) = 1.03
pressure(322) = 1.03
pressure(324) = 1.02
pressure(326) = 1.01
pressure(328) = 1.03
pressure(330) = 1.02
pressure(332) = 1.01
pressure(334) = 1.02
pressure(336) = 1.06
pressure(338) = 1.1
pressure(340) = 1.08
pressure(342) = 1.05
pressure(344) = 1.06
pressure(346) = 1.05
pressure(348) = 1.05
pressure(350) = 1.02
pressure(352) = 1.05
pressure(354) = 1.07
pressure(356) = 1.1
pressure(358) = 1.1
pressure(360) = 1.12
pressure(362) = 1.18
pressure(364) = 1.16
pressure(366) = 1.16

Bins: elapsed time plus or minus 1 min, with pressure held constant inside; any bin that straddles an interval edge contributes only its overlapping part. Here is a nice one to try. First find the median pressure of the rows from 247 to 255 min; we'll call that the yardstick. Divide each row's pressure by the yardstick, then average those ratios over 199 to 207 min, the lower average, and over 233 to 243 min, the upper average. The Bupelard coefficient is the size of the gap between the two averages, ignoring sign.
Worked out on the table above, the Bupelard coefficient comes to 0.08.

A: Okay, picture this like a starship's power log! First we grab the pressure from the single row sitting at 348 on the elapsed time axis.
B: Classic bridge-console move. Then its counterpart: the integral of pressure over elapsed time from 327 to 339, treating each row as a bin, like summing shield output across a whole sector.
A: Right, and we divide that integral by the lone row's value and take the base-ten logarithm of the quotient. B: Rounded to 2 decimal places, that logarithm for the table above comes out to 1.08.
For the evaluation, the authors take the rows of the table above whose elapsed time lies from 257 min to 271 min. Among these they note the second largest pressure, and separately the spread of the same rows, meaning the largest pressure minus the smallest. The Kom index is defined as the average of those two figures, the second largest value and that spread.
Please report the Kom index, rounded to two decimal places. 0.50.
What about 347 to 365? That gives 0.66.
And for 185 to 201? 0.64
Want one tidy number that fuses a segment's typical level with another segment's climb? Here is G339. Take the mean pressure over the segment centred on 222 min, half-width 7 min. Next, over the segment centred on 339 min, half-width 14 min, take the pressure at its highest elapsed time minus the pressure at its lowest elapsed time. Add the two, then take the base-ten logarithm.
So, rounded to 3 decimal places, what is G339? 0.026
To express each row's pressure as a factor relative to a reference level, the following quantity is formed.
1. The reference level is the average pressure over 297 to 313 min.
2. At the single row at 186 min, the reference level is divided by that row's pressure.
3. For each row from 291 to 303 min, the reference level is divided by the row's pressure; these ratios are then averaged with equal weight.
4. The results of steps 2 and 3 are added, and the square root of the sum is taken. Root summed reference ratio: 1.34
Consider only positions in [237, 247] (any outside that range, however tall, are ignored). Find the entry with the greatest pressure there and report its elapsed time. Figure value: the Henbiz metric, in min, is 238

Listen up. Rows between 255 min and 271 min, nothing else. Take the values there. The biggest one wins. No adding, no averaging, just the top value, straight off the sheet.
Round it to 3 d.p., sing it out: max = 0.984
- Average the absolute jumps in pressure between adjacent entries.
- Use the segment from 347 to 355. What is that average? 0.0267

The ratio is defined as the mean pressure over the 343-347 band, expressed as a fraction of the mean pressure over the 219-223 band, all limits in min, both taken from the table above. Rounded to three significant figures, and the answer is 1.02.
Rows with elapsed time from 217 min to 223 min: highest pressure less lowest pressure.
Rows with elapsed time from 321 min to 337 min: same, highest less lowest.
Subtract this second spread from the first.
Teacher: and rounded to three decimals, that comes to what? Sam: -0.030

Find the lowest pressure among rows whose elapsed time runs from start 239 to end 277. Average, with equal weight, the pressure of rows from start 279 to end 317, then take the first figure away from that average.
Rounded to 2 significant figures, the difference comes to 0.045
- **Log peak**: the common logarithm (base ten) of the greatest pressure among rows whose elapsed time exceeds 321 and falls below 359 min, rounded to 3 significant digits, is 0.0414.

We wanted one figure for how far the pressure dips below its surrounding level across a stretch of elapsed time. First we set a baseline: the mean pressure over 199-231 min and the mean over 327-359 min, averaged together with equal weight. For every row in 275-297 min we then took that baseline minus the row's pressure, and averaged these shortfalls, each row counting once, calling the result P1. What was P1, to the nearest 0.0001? 0.0298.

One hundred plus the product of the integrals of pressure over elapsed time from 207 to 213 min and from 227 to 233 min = 138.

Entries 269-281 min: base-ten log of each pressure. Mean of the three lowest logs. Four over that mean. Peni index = -715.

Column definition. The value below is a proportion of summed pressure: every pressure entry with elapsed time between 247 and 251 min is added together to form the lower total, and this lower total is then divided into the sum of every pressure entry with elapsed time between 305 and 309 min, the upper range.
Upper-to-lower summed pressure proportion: 1.02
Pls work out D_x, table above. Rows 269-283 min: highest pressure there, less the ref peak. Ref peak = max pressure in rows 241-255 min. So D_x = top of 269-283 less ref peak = 0.02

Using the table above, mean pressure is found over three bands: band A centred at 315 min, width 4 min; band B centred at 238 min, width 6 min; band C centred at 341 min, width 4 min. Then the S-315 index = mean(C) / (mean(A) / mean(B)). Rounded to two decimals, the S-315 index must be 1.09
